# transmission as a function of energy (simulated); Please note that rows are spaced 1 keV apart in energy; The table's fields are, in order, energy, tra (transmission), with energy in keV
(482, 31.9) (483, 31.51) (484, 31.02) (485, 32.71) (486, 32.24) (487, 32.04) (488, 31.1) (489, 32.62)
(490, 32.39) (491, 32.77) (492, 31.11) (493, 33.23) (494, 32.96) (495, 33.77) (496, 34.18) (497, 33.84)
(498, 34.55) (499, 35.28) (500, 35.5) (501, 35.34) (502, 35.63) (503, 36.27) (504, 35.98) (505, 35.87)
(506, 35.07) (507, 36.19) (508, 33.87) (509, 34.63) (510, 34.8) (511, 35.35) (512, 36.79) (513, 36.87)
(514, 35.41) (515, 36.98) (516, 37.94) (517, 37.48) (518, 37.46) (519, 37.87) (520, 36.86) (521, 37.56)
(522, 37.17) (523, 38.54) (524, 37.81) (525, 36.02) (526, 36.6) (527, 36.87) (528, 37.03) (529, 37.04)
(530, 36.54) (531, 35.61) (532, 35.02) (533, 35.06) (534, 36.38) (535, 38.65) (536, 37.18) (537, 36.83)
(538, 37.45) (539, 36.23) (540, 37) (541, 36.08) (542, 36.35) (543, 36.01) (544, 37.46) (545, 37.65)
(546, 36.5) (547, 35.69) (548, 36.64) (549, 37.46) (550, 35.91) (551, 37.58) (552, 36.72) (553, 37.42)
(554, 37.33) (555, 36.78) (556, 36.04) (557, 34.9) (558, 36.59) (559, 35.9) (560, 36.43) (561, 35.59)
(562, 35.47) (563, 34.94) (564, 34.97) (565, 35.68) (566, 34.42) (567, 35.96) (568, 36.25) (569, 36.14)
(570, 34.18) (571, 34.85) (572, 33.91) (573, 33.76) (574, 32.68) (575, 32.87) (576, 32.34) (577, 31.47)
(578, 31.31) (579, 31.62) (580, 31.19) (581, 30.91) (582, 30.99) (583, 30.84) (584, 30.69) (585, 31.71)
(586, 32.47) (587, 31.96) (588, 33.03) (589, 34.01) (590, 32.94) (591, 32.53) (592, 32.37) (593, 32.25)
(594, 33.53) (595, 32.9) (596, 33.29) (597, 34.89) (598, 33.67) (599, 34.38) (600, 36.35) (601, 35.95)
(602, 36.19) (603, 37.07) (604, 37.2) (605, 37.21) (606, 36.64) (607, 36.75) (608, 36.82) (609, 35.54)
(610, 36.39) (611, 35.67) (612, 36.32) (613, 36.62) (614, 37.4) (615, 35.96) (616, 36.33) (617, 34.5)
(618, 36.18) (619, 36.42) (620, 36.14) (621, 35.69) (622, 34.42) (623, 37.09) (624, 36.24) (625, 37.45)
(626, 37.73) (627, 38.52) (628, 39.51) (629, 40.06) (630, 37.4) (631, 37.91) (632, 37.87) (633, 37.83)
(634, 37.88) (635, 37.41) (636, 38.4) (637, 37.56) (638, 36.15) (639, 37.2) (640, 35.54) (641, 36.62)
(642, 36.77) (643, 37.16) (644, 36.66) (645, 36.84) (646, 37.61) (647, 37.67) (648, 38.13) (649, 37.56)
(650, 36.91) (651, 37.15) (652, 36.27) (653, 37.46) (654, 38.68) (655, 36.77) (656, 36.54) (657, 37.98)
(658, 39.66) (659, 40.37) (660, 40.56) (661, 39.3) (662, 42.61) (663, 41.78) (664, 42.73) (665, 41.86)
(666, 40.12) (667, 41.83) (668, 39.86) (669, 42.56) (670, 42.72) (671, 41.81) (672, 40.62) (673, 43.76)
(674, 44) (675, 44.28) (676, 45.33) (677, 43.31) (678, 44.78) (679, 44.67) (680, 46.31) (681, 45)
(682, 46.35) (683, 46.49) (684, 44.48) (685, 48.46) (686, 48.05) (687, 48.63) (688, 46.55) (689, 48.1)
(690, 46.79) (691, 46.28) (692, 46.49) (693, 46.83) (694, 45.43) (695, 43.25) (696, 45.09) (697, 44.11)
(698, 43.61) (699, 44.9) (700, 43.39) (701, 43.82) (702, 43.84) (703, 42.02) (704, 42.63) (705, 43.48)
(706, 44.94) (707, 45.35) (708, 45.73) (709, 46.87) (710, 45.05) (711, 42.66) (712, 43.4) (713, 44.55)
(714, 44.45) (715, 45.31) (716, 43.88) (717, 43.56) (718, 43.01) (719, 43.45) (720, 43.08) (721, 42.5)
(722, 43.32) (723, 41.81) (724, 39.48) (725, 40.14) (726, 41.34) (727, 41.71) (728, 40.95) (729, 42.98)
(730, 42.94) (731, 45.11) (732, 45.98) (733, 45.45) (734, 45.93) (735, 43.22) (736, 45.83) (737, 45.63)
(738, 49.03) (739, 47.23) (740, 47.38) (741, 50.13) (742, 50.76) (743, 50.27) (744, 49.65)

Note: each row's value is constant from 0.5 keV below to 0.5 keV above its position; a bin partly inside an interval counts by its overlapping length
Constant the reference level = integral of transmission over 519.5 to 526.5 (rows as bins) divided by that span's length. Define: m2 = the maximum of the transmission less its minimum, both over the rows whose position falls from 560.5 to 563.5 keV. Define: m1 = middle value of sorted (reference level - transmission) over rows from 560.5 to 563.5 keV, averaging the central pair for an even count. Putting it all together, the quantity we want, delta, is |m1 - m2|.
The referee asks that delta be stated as 1.1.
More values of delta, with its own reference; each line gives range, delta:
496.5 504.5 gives 0.6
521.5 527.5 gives 2.3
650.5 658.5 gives 3.5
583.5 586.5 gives 3.7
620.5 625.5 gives 2.0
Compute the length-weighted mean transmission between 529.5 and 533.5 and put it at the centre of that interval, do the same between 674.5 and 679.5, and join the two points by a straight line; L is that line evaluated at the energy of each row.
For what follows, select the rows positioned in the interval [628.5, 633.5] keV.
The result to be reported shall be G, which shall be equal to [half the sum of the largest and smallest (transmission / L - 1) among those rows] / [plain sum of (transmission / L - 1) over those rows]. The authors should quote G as 0.17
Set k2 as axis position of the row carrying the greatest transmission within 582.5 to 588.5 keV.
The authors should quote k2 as 588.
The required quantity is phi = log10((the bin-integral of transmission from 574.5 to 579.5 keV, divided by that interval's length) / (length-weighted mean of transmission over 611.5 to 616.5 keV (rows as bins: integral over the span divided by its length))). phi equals -0.059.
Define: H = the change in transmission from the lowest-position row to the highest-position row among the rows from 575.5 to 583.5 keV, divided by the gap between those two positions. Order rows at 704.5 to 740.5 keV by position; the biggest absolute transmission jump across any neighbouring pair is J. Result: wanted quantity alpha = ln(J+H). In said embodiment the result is 1.16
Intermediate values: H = -0.21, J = 3.4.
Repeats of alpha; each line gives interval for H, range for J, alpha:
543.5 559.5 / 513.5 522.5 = 0.38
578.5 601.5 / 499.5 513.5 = 0.92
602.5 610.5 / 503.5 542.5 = 0.80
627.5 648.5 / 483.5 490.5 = 0.48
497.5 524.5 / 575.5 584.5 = 0.00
